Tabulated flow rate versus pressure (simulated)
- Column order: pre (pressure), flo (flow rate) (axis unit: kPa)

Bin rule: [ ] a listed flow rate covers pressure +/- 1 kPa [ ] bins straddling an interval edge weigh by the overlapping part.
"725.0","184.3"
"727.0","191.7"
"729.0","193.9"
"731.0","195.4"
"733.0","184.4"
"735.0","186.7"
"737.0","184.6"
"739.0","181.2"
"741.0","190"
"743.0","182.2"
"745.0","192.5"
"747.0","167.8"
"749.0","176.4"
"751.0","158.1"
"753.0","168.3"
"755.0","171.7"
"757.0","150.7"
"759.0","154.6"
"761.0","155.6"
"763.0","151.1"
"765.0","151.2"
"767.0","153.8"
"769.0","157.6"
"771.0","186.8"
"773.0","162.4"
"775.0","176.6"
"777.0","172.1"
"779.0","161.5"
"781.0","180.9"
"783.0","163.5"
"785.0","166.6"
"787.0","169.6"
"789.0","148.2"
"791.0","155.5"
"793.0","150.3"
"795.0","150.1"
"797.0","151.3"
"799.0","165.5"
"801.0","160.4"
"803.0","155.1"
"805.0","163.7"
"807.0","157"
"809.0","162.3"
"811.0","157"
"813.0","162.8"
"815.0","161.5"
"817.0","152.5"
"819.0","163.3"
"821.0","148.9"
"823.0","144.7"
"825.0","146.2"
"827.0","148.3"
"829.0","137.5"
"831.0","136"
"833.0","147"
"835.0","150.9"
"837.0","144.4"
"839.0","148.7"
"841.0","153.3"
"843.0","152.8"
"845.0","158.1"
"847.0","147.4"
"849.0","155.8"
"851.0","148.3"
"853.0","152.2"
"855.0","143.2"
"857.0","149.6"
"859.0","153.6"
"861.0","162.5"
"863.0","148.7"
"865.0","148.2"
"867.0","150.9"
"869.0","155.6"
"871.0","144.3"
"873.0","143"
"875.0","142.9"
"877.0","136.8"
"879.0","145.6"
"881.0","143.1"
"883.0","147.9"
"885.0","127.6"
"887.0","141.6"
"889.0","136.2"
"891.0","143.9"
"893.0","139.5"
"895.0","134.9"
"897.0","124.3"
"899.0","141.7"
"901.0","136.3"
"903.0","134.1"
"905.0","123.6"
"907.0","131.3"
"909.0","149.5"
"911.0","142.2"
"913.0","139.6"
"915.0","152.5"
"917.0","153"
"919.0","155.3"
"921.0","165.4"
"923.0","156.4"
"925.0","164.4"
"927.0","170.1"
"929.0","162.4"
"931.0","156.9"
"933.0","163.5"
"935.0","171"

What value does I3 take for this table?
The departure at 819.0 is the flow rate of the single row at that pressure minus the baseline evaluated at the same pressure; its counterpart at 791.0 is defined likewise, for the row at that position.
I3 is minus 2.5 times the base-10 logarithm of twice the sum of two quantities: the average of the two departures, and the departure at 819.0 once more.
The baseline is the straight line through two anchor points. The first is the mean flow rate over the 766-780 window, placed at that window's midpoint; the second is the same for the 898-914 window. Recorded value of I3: -2.7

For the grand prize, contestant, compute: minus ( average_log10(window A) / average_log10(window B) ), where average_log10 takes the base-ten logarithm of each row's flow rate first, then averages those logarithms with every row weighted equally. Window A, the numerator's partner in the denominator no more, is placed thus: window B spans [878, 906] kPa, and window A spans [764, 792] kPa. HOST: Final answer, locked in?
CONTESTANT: -1.04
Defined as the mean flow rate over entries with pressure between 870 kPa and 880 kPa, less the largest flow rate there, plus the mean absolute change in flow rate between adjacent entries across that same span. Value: 1.0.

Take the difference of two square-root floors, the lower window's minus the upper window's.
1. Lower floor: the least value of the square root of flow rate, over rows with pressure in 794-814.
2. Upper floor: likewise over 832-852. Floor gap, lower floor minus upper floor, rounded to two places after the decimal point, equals 0.23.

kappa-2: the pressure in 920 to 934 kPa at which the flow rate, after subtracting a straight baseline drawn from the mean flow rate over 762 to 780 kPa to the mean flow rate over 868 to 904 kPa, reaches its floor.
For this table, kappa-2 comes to 923.0 kPa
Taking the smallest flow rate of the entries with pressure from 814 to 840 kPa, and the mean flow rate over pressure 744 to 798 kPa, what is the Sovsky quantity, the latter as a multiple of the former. 1.20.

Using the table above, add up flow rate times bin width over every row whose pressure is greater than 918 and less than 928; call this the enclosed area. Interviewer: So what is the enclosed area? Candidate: 1623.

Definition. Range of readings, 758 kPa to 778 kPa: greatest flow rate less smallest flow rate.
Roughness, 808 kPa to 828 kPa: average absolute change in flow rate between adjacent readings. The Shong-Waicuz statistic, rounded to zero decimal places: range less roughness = 30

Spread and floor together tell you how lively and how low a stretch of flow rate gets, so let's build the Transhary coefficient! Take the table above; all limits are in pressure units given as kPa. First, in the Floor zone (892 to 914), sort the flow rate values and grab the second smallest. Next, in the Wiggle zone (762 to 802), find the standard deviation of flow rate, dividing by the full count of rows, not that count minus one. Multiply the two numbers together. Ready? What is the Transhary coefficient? 1342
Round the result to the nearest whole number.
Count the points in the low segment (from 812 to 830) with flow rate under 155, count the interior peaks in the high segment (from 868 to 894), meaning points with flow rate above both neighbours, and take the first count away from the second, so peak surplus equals -2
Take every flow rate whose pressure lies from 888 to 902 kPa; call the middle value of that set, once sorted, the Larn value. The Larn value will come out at 136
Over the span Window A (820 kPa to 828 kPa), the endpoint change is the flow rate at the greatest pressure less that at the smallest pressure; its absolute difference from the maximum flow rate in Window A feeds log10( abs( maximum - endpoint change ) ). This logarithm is 2.17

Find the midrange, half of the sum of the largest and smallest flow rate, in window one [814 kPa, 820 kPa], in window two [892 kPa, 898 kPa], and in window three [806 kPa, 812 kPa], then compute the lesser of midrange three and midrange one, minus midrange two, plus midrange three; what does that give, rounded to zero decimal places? 186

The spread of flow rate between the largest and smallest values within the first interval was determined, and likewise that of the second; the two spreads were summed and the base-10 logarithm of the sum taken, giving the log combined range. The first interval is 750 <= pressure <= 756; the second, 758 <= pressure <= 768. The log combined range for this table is 1.26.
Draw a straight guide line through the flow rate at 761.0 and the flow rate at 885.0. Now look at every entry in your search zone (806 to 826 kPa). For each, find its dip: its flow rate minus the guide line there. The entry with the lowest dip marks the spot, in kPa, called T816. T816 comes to 823.0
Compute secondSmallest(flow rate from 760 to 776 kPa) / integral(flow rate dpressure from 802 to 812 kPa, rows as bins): 0.10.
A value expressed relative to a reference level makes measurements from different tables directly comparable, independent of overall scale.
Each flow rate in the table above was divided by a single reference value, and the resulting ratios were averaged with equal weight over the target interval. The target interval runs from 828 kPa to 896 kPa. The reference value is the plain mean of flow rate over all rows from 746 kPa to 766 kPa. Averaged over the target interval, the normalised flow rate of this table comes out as 0.91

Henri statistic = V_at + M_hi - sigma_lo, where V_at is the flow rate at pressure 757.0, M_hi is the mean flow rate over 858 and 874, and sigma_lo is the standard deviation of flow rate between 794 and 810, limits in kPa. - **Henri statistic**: 296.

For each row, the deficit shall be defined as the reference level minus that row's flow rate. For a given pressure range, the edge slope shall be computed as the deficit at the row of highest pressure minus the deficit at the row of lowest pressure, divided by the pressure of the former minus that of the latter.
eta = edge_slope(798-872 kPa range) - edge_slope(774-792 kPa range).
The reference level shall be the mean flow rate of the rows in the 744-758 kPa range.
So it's -1.0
